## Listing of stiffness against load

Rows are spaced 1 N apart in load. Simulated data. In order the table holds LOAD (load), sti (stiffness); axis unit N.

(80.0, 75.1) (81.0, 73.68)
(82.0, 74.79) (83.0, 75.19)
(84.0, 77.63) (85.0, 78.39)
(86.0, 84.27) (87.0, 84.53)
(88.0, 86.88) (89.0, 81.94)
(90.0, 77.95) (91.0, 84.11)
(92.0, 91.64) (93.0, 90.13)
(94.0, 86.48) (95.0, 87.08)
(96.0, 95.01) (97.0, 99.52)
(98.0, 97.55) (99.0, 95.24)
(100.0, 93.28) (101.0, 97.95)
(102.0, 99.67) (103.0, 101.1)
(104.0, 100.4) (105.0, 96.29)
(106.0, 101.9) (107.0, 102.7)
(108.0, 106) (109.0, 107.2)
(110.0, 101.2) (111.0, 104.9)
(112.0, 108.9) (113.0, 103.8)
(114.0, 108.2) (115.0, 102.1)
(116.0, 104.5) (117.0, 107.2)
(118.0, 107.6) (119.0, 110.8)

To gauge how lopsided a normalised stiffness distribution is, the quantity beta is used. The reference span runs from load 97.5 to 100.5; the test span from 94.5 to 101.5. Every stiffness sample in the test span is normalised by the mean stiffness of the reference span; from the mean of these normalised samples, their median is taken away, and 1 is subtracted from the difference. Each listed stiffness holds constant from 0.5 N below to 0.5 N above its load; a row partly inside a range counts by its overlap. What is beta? -1.00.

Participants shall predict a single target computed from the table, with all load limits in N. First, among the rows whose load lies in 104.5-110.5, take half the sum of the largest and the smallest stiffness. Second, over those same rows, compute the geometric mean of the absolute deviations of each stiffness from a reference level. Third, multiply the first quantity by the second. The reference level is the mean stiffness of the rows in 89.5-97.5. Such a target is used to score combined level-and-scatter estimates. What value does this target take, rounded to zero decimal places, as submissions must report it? 1325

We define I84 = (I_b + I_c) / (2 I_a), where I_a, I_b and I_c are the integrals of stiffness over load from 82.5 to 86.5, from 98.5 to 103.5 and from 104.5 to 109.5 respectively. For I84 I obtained 1.6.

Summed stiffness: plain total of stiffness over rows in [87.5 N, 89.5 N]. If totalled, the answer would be 169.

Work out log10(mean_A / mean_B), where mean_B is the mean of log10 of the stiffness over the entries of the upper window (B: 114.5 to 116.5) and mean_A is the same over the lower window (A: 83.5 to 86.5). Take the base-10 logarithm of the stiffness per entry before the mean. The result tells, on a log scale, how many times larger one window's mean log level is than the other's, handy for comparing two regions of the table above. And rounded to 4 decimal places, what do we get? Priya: -0.0246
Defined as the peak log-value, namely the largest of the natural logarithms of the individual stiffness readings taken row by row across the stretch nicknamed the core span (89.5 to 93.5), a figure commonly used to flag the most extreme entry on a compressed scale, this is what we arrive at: 4.52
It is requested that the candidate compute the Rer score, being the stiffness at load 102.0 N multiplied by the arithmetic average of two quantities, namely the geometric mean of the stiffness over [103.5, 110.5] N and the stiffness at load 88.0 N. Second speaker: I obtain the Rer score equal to 9422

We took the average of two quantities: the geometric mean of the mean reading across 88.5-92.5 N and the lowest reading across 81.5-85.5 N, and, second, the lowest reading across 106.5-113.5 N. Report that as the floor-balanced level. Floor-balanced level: 90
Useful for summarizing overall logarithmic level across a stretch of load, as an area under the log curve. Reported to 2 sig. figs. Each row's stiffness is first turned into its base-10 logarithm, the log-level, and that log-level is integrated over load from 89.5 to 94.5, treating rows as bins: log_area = 9.7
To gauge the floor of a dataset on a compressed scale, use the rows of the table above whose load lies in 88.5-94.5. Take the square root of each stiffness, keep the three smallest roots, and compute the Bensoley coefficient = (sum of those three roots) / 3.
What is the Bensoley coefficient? 9.0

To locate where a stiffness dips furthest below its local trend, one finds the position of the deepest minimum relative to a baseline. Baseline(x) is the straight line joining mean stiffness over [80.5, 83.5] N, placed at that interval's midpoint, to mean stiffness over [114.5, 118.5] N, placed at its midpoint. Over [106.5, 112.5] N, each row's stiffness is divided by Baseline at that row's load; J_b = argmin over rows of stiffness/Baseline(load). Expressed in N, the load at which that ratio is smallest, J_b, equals 110.0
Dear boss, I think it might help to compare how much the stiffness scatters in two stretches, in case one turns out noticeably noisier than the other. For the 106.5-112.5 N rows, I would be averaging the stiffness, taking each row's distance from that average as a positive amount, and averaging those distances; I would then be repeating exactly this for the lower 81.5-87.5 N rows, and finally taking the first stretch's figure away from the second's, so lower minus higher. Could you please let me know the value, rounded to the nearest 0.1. 1.3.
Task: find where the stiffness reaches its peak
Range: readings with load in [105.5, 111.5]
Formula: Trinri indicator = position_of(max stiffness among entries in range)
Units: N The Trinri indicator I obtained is 109.0 N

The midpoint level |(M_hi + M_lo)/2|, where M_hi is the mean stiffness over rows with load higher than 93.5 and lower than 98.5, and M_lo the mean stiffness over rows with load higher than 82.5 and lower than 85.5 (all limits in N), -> 85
